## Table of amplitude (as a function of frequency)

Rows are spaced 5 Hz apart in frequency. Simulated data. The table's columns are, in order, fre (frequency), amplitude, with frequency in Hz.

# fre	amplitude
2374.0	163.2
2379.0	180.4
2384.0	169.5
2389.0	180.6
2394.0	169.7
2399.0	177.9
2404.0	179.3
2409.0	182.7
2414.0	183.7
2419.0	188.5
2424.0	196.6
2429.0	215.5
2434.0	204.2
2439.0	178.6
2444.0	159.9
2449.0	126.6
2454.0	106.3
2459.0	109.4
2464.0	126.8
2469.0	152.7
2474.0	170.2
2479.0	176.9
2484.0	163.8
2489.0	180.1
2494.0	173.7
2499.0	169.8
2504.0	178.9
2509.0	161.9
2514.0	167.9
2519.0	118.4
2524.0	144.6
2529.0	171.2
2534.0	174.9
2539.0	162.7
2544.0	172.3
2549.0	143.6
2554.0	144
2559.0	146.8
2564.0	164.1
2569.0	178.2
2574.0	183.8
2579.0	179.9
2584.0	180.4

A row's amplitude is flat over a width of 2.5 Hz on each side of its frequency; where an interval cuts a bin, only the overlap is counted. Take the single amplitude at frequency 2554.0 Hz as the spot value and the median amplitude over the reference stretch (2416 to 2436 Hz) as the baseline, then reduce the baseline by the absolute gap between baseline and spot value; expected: 144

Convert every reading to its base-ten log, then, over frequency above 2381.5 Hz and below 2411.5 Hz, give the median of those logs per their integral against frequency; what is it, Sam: 0.0334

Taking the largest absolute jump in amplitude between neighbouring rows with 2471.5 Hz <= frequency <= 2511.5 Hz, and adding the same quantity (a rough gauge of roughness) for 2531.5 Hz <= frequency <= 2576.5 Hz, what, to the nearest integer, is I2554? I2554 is 46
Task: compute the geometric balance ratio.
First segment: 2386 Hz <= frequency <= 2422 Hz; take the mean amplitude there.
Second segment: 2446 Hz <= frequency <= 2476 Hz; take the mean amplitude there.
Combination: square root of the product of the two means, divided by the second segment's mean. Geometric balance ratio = 1.17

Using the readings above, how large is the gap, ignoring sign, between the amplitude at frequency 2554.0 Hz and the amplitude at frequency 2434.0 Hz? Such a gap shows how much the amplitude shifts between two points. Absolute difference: 60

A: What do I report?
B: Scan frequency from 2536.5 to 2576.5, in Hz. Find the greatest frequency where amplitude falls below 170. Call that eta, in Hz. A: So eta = 2564.0 Hz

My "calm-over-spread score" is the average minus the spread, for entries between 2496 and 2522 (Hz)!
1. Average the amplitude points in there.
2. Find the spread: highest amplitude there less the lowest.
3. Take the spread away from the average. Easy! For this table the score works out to 99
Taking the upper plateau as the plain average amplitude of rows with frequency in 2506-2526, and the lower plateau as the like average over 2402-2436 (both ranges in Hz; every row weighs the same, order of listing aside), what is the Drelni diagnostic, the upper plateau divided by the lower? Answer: 0.77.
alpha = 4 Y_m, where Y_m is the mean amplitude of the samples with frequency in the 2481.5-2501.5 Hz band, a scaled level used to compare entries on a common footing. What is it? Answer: 687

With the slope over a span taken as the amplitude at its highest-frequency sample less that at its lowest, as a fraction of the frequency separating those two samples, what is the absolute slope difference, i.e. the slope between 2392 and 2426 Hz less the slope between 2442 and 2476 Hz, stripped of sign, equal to 0.6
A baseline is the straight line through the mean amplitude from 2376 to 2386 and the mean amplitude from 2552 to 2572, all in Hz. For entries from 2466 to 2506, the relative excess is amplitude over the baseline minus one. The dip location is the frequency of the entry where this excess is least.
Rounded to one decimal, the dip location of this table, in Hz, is 2469.0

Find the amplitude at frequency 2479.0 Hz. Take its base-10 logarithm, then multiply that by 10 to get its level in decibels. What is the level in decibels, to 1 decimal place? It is 22.5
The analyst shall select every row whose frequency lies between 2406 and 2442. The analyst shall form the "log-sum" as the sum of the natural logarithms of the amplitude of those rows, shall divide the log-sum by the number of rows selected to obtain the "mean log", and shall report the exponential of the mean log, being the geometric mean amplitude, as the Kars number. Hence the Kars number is 192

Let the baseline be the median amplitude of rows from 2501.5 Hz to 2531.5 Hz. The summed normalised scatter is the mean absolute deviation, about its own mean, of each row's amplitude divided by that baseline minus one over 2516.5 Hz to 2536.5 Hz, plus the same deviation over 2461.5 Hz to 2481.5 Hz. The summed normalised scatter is 0.23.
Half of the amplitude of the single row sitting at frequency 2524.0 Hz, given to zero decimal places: 72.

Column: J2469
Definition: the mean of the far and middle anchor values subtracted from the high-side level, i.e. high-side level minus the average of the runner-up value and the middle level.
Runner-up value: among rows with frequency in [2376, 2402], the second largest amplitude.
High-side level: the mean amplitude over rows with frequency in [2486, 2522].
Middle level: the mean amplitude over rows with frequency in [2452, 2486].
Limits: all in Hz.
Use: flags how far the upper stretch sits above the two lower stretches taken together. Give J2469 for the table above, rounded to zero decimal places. 2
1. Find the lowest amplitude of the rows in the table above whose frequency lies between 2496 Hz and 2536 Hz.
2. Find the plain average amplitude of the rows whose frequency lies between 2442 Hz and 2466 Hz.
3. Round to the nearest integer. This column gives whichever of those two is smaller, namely 118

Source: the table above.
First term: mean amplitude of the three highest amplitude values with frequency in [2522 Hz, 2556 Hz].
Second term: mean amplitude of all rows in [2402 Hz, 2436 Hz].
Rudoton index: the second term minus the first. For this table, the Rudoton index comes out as 20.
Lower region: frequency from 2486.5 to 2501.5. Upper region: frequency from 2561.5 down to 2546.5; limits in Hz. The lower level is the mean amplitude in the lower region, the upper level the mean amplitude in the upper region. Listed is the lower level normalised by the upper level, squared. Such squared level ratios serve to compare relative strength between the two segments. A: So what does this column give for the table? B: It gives 1.45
